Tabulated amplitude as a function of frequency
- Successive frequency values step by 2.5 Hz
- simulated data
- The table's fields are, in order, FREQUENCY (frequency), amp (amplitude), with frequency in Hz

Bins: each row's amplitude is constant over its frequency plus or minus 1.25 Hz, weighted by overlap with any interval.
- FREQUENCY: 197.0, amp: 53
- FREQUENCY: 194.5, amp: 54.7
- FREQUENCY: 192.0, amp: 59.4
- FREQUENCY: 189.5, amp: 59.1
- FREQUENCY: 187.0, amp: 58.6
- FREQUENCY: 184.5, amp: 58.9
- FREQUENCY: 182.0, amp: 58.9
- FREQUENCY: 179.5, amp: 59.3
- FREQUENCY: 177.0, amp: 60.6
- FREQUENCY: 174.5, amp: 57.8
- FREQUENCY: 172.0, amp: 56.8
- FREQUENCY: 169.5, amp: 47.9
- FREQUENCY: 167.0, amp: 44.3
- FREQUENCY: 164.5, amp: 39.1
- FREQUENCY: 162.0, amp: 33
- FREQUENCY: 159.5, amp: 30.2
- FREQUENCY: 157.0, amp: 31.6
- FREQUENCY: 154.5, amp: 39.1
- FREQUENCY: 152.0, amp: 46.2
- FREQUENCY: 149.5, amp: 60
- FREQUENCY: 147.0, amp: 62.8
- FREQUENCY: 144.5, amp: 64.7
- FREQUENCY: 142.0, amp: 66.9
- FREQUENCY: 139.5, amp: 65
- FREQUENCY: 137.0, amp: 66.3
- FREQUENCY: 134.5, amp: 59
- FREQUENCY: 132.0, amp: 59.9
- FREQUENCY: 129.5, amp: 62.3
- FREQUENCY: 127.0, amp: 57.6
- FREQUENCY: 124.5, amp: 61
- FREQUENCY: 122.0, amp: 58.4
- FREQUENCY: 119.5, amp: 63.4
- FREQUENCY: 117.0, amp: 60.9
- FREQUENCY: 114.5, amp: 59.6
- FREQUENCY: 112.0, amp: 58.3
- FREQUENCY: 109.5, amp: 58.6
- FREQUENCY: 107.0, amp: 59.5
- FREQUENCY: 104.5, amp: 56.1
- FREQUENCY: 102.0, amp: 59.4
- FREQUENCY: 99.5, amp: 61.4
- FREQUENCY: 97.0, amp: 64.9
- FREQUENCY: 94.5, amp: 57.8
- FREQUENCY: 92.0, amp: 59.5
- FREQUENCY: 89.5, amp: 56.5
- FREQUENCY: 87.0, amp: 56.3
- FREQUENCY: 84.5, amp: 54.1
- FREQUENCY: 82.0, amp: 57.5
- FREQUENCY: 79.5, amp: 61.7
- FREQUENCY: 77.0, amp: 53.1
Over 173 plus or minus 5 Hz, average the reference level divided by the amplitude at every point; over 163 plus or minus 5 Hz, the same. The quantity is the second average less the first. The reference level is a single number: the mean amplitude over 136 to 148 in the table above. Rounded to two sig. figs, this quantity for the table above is 0.64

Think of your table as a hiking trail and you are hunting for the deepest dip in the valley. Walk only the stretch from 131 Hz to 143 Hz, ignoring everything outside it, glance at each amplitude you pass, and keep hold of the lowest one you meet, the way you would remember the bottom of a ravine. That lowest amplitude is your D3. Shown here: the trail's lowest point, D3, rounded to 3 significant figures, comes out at 59.0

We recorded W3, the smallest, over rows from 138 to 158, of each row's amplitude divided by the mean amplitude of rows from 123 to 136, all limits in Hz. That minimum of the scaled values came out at 0.53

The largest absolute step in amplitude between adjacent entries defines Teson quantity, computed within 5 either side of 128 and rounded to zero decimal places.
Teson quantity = 5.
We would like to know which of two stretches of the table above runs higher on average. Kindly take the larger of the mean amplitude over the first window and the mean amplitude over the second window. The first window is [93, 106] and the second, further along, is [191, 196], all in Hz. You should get 59.9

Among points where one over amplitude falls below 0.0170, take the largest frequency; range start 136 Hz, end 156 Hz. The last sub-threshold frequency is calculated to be 149.5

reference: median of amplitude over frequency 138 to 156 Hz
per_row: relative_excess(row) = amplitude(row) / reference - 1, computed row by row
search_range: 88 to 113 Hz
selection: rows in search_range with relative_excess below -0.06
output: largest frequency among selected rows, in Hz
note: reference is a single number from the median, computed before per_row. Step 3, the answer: 112.0 Hz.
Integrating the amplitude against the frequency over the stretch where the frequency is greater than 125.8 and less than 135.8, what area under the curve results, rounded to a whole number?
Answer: 597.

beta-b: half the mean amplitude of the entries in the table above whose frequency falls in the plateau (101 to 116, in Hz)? 29.3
